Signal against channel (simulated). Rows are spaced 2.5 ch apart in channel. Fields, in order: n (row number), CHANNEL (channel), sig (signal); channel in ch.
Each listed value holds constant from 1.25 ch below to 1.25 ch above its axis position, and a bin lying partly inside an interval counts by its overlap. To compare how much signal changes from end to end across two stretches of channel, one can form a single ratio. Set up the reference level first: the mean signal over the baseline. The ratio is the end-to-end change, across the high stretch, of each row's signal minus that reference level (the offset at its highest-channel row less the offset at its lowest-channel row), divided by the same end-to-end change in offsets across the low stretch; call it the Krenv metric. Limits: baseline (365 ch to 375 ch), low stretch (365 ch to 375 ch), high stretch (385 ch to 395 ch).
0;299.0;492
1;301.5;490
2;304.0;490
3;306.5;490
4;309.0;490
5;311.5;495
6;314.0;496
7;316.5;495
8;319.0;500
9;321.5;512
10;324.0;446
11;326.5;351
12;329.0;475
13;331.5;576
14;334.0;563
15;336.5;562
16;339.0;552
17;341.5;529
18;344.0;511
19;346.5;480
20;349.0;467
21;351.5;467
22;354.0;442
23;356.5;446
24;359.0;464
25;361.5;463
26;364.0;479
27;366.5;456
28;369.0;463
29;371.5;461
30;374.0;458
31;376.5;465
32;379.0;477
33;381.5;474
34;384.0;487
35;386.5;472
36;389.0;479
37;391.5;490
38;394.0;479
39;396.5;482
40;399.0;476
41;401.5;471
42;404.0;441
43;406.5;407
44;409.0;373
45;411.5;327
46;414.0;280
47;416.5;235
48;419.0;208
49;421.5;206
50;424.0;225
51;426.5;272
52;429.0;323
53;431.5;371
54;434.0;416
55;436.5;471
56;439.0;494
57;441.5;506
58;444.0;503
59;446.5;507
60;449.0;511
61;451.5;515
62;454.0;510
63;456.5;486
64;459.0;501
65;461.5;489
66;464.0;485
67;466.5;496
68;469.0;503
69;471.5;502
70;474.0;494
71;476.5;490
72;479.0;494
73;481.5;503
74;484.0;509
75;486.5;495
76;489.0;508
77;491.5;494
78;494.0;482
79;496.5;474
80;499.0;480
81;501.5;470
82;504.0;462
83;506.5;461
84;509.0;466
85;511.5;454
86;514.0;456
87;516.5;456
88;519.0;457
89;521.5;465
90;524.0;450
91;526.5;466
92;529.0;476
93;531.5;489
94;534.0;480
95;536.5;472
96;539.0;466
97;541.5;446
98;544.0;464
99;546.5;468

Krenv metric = 3.5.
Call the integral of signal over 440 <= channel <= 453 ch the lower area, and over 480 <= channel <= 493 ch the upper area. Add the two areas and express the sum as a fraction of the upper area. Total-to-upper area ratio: 2.01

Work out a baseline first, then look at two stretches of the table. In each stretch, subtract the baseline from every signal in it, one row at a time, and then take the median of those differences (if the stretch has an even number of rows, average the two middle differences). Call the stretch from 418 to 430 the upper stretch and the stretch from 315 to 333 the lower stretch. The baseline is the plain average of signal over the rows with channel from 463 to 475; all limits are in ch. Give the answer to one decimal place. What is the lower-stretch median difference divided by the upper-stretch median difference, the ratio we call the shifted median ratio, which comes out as 0.0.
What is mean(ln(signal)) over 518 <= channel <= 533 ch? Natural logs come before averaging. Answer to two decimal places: 6.15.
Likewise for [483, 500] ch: 6.20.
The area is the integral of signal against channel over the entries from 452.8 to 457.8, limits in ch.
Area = 2490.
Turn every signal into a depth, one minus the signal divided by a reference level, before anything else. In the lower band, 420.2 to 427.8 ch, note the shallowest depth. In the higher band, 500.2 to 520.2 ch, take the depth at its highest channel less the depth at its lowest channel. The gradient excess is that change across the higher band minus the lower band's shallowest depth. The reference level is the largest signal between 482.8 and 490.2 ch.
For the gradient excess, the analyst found -0.44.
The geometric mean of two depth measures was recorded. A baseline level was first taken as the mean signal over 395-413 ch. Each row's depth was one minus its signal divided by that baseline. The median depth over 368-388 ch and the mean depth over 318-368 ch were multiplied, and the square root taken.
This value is 0.12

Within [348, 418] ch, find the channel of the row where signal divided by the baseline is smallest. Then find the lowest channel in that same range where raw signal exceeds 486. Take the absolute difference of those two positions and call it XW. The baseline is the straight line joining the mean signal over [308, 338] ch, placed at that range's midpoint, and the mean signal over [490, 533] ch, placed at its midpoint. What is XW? 32.5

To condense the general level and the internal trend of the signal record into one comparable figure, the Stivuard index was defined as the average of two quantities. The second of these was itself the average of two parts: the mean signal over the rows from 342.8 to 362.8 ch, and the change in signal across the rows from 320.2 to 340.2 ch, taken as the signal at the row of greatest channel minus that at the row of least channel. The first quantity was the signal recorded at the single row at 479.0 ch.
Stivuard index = 374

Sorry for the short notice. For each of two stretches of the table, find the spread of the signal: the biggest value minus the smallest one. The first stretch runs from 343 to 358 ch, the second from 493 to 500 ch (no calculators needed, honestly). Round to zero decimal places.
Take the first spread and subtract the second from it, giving 61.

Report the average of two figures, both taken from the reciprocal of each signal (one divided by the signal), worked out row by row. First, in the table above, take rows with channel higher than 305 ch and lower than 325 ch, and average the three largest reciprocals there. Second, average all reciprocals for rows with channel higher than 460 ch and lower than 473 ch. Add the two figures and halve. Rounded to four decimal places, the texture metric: 0.0021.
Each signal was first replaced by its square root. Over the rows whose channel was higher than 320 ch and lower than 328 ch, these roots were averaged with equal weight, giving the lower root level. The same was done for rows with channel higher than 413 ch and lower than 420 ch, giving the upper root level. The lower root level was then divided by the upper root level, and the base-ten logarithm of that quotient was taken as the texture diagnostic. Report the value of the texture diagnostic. 0.13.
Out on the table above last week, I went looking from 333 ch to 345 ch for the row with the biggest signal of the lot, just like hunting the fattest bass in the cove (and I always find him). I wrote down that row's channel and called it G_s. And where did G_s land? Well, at 334.0 ch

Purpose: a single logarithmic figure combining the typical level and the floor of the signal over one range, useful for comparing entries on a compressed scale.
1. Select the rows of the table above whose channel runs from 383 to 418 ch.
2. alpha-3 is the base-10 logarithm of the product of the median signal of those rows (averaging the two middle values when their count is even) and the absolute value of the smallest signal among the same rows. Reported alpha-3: 5.04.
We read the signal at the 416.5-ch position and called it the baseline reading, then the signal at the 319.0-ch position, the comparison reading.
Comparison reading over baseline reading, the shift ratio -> 2.13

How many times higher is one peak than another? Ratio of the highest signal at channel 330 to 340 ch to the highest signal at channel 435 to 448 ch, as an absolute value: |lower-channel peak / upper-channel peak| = 1.14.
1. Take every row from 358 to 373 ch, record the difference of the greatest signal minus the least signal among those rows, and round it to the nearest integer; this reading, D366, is 23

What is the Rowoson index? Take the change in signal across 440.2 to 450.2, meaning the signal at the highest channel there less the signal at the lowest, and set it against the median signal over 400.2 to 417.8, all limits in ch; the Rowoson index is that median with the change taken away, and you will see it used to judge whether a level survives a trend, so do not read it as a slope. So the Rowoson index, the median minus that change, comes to 368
